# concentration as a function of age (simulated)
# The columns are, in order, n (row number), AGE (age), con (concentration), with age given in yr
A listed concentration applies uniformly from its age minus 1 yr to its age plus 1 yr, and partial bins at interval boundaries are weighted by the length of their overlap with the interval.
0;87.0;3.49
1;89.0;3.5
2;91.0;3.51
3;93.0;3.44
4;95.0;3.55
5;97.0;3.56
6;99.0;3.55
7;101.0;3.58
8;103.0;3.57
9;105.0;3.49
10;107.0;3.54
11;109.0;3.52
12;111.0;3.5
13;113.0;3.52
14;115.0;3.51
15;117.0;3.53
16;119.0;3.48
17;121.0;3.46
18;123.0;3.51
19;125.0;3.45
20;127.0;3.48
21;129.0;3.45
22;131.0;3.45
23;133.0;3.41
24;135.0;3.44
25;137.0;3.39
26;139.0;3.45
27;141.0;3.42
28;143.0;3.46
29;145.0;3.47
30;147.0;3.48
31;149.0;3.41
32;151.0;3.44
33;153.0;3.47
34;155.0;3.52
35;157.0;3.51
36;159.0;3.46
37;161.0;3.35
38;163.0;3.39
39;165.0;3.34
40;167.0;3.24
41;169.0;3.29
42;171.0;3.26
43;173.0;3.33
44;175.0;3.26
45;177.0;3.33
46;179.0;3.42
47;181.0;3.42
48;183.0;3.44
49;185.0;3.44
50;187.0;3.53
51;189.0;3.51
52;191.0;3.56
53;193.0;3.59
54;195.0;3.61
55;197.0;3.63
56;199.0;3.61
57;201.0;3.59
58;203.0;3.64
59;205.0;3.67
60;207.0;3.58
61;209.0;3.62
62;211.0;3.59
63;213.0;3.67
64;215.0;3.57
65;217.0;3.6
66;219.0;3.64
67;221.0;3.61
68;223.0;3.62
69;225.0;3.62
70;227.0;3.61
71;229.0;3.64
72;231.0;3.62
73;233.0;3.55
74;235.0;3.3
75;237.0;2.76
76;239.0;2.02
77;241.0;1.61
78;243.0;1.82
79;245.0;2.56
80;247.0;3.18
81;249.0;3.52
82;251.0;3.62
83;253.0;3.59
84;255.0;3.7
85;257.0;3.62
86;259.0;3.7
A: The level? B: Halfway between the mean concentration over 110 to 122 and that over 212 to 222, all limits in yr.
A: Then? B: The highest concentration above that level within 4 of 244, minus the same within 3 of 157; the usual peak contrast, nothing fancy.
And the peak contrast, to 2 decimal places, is -0.34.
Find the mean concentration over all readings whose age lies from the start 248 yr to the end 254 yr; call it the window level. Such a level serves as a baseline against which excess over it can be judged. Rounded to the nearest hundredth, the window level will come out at 3.58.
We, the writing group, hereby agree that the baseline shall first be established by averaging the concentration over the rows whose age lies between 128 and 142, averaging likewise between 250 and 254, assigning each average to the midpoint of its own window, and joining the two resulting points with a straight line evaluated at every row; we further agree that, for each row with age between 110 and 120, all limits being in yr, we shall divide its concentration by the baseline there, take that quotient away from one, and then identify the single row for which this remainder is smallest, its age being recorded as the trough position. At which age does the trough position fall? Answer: 117.0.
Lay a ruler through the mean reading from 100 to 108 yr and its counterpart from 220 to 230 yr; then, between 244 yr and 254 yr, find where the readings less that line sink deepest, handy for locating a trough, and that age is 245.0 yr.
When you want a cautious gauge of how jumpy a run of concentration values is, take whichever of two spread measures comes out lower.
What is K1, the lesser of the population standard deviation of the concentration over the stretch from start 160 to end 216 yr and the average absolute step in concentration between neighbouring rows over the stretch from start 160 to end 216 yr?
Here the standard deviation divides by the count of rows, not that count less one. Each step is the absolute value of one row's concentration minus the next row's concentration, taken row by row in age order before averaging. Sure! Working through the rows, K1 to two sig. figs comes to 0.047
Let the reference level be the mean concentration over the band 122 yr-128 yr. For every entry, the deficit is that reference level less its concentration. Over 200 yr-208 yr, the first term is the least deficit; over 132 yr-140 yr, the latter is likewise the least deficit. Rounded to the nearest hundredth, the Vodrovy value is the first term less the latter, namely -0.22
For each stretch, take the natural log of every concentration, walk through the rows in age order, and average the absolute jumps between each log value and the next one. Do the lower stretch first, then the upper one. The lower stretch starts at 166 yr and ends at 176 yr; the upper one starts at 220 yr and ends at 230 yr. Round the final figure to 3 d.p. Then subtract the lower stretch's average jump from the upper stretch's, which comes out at -0.013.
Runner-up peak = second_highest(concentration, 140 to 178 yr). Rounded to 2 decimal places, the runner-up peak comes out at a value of 3.51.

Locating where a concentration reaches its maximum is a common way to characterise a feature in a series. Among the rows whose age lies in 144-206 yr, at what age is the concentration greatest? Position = 205.0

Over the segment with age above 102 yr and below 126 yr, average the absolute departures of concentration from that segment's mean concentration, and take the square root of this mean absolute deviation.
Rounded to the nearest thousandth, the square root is 0.160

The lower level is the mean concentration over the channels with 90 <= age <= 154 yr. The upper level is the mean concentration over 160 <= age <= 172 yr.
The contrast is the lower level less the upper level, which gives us 0.17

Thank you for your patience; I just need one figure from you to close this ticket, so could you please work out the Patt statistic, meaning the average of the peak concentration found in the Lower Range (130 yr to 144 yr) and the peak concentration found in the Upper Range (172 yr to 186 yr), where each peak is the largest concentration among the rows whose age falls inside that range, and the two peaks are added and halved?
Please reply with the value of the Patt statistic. 3.45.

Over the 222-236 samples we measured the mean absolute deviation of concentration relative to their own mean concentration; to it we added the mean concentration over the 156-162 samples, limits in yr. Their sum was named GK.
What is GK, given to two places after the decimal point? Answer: 3.52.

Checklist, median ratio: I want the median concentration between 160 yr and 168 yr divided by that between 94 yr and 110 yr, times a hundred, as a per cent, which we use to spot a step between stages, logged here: 94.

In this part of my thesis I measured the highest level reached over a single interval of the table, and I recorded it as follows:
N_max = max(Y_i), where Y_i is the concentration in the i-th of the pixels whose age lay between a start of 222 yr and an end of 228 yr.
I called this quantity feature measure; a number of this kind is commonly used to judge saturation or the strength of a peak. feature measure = 3.62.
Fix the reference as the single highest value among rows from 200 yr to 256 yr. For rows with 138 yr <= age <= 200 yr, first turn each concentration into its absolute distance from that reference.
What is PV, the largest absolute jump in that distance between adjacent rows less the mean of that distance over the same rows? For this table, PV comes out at -0.15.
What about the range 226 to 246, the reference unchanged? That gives -0.11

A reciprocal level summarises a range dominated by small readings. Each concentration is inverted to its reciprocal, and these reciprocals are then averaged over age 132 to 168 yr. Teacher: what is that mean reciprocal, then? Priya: 0.2921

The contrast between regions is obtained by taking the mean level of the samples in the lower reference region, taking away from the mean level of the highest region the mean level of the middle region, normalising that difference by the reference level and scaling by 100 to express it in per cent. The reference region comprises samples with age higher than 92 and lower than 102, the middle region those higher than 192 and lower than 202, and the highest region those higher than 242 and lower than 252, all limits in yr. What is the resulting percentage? -19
